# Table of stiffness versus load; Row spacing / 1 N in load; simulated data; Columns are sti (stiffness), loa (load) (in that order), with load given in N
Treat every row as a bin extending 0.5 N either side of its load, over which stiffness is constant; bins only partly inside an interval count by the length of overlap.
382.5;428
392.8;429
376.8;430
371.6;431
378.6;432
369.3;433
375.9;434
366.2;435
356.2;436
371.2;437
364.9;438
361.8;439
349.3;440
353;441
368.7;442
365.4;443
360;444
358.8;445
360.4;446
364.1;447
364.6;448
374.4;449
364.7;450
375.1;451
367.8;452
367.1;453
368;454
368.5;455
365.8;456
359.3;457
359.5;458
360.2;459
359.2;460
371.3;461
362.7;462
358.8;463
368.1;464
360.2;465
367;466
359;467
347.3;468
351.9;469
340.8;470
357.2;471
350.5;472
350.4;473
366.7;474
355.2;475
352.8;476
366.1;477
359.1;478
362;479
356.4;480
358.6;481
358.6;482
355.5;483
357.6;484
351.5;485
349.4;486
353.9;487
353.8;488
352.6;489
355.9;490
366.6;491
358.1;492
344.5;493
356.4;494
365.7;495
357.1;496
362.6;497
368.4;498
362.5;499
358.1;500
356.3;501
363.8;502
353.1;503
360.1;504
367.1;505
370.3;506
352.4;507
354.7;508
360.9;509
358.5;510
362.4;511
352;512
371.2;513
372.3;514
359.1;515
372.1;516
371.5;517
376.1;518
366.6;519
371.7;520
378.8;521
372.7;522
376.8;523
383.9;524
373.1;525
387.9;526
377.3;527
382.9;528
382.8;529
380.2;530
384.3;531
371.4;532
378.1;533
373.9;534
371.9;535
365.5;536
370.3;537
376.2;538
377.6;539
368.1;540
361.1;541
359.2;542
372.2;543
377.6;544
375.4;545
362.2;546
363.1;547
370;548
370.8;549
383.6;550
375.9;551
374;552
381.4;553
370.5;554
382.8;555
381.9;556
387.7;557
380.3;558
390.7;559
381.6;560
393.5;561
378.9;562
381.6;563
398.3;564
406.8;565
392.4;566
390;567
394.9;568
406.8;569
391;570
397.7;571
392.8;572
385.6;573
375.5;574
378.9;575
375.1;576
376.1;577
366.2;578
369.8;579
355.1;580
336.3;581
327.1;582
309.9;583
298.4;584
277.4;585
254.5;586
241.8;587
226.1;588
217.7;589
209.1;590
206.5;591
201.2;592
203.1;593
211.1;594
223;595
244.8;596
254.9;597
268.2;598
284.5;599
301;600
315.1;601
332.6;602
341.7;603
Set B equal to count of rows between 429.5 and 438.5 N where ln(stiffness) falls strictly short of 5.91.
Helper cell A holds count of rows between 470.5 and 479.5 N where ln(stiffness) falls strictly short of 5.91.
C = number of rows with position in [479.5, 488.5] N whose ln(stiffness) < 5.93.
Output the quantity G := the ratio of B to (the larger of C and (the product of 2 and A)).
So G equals 0.2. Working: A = 9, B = 3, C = 9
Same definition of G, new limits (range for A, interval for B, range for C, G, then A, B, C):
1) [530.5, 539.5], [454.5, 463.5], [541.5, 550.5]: 1.1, 1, 8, 7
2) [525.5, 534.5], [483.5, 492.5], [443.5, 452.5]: 1.0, 0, 9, 9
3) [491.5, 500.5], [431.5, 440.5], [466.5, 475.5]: 0.3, 9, 5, 9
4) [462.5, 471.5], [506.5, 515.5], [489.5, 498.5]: 0.4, 9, 7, 9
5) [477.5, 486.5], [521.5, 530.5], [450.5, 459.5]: 0.0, 9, 0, 9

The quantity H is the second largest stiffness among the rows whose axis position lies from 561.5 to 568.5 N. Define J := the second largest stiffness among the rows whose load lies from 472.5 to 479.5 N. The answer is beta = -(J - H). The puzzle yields 32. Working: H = 398.3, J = 366.1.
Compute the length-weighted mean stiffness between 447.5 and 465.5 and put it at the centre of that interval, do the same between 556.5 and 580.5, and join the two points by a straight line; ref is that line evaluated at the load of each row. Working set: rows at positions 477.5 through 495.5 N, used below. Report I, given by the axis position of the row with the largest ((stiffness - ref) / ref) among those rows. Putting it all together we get 491 N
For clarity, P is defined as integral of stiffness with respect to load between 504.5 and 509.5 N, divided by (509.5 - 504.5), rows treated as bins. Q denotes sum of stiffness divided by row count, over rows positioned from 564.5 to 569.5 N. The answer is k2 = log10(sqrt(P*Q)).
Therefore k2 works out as 2.579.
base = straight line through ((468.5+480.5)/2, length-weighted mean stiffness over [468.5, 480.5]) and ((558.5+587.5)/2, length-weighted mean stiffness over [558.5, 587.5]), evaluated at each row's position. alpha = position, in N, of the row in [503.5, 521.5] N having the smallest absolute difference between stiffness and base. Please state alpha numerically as 510 N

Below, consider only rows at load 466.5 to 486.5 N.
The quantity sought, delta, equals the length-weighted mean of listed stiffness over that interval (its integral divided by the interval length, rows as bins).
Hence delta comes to 355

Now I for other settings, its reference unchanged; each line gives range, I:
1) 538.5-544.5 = 539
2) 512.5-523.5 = 521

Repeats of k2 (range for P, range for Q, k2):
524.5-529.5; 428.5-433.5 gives 2.579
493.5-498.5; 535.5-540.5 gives 2.564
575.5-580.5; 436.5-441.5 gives 2.561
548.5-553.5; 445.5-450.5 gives 2.570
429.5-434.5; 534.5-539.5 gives 2.572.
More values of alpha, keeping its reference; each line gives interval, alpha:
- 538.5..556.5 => 541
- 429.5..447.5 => 441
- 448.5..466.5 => 463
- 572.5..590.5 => 578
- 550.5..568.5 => 554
